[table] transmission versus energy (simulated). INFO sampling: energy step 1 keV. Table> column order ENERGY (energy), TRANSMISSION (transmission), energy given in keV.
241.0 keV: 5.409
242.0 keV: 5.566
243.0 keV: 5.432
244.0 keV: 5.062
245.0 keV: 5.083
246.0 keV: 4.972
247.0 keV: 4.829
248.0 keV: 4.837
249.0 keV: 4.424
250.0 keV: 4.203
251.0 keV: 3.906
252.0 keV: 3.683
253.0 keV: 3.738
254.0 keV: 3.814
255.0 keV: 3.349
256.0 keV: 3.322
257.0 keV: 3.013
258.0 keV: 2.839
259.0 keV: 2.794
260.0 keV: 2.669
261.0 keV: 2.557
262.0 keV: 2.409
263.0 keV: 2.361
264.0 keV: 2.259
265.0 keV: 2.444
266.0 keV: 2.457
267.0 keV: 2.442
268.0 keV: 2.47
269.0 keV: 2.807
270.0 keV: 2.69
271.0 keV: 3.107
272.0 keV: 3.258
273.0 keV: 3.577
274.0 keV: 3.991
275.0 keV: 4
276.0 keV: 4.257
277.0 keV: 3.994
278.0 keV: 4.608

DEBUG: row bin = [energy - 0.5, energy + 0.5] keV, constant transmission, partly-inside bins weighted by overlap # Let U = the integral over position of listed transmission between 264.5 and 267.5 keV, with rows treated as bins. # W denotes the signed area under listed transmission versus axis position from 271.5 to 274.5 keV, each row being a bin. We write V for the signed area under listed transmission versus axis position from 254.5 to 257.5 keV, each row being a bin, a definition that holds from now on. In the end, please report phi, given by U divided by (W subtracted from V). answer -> -6.4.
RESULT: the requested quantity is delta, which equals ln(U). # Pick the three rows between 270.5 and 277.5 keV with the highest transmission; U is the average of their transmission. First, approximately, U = 4.1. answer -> 1.41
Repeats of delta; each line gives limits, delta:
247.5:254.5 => 1.50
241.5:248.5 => 1.68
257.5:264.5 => 1.02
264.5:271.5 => 1.05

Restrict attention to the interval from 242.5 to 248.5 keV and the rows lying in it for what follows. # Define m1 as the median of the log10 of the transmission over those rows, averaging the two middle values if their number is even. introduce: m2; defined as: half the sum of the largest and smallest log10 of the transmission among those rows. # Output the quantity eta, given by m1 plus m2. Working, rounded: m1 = 0.70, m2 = 0.71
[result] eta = 1.4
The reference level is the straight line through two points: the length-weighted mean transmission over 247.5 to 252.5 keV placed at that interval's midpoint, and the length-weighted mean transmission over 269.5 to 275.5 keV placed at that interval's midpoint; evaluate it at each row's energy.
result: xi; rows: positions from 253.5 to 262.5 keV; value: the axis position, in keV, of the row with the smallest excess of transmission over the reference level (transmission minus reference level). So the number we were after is 262.0 keV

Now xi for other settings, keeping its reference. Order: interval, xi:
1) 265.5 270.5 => 266.0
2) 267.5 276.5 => 268.0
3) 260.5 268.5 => 264.0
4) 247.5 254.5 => 252.0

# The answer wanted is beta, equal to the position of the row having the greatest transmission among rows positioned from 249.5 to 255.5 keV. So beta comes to 250.0 keV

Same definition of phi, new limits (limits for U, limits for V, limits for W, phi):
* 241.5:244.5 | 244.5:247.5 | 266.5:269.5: 2.2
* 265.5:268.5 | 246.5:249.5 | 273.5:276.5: 4.0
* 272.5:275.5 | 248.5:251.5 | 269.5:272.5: 3.3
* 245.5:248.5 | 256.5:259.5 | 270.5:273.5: -11.3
